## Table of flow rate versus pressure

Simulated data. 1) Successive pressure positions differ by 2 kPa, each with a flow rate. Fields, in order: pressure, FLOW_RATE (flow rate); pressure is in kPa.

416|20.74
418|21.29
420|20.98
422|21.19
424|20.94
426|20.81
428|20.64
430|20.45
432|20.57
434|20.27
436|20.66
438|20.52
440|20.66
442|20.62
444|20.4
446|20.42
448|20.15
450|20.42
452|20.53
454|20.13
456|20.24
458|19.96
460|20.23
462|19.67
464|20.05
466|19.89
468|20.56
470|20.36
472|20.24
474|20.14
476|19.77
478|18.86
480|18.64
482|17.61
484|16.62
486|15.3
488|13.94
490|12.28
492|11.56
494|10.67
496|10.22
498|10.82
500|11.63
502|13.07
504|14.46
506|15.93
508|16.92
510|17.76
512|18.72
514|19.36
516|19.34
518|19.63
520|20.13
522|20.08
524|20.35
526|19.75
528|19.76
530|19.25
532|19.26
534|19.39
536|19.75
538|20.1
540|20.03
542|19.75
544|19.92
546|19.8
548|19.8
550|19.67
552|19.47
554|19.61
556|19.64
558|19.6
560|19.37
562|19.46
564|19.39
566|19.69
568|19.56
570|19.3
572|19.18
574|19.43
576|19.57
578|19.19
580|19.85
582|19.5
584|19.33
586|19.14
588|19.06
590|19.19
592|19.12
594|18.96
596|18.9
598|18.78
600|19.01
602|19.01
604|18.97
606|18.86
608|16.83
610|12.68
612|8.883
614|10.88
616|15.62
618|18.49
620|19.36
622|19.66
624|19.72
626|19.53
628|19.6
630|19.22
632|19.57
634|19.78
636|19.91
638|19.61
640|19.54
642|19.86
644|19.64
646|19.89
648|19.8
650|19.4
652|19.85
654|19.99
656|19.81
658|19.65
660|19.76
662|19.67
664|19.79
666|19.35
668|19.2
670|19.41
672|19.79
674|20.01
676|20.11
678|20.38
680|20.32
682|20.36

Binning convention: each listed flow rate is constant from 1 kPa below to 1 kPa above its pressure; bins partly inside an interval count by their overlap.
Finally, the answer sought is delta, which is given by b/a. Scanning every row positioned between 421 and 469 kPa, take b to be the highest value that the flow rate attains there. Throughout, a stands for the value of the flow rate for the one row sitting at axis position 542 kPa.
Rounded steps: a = 19.75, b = 21.19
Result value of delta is 1.07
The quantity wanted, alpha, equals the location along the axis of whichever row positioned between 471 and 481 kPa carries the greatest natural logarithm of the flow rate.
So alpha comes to 472 kPa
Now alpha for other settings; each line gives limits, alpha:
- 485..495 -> 486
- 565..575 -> 566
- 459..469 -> 468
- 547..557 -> 548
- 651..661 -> 654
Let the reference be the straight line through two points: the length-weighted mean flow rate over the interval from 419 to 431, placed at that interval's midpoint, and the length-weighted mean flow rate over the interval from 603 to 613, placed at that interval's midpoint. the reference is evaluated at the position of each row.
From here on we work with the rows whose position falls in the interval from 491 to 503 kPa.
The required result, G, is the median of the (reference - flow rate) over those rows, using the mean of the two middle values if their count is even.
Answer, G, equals 7.5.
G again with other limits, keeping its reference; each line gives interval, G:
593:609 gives -3.4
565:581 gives -3.1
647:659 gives -5.9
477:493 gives 3.0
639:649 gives -5.7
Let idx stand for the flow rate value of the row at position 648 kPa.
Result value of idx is 19.8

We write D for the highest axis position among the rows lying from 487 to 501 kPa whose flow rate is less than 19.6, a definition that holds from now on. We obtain 500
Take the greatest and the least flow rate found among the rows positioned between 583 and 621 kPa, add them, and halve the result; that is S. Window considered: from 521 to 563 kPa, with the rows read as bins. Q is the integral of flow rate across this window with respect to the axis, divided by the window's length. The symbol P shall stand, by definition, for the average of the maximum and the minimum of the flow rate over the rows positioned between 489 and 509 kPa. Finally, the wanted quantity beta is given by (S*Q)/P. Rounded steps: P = 13.6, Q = 20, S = 14.1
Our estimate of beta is 21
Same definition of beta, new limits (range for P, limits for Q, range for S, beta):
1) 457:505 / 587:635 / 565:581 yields 23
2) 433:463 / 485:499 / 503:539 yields 10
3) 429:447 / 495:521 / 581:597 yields 15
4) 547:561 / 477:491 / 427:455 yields 17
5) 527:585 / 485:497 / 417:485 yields 12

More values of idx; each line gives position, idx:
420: 20.98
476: 19.77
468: 20.56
